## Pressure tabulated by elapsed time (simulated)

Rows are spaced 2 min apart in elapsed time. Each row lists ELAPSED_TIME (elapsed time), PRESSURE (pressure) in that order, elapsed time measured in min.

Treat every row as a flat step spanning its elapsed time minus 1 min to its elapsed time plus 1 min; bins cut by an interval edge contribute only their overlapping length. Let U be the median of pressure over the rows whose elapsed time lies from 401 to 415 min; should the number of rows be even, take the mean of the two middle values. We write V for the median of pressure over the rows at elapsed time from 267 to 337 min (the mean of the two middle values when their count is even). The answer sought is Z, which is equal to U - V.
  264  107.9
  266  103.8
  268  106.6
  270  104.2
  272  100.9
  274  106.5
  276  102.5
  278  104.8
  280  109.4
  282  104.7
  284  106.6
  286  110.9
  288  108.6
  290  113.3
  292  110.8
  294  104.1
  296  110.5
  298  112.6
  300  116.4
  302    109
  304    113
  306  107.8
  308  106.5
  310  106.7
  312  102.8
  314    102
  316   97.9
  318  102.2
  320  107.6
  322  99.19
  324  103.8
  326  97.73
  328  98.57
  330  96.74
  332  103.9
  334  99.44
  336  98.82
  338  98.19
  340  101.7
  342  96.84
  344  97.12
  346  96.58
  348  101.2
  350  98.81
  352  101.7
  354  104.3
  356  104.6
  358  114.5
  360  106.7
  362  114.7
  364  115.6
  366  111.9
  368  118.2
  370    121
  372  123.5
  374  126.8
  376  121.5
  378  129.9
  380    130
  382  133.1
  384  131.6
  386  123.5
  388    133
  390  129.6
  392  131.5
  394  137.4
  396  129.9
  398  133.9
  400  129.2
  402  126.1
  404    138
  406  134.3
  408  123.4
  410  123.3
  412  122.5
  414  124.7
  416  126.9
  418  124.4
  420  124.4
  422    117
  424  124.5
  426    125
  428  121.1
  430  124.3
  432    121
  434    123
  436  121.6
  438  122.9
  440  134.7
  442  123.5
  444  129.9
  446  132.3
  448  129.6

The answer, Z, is 20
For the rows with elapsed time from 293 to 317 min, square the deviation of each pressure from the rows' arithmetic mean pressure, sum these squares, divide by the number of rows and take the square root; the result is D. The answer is 5.0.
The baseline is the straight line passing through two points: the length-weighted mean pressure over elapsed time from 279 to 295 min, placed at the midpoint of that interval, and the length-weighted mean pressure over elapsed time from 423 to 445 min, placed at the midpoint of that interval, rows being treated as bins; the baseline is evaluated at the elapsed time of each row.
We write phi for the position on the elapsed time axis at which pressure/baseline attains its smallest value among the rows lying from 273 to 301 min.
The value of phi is 294 min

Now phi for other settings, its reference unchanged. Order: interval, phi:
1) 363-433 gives 422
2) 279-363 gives 346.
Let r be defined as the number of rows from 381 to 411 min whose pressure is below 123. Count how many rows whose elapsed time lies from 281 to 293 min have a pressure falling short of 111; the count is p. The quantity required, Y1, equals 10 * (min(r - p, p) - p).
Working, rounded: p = 5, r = 0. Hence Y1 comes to -100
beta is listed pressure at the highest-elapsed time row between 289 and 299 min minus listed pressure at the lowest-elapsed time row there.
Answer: -0.7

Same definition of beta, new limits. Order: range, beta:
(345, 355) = 7.7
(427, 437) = 0.5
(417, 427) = 0.6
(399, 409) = -5.8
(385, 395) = 13.9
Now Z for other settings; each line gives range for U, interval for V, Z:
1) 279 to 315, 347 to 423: -15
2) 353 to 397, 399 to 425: -1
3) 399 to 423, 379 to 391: -6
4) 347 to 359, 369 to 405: -27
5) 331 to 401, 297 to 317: 8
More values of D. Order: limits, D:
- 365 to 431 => 5.7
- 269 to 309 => 3.9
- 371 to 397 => 4.3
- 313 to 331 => 3.3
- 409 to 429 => 2.6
